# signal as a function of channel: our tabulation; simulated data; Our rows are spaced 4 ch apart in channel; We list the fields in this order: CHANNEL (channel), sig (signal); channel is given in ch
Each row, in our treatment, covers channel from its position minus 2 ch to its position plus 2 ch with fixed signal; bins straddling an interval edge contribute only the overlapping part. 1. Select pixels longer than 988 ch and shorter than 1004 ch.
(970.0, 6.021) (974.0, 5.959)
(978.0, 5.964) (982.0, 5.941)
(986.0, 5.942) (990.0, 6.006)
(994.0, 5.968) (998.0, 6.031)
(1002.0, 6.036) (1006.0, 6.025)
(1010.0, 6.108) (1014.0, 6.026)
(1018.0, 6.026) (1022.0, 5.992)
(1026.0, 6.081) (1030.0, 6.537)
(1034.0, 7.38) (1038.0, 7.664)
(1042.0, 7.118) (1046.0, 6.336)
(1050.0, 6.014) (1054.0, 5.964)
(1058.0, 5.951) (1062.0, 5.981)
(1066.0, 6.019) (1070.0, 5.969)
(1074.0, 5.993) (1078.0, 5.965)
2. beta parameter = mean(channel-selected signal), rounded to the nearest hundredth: 6.01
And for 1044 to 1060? 6.07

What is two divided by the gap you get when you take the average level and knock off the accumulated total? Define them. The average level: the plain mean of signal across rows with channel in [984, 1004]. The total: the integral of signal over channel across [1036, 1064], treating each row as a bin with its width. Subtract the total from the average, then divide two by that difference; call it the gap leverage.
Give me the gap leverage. -0.01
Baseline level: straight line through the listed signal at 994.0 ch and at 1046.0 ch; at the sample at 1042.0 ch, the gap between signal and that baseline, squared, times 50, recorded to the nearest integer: 33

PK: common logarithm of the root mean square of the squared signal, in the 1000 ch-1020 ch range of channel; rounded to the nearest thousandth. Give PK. 1.563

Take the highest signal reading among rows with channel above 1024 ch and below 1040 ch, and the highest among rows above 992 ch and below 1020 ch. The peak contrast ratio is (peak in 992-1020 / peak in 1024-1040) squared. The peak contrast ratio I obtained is 0.64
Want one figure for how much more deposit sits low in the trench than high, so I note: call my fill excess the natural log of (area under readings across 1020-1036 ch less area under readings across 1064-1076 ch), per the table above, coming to 3.5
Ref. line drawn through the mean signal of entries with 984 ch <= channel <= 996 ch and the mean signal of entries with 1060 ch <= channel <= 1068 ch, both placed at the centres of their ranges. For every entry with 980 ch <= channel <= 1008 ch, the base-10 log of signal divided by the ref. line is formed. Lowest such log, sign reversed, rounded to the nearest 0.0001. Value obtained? 0.0021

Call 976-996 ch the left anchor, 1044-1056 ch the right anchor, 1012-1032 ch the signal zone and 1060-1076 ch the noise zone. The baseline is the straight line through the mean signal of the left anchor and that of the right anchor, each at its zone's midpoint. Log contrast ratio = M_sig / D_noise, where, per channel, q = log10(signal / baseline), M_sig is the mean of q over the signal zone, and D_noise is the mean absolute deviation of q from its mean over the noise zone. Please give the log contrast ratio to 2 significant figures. 4.7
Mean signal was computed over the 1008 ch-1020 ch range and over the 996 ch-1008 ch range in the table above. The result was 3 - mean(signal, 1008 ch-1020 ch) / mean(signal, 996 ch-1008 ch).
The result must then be 2.00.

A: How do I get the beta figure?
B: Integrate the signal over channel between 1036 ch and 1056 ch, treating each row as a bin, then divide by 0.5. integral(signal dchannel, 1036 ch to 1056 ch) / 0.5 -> 265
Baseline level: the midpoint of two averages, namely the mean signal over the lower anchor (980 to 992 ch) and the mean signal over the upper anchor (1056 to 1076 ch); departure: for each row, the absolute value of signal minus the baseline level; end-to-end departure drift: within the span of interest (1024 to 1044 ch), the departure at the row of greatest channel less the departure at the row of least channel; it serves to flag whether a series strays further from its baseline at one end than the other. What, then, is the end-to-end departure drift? 1.0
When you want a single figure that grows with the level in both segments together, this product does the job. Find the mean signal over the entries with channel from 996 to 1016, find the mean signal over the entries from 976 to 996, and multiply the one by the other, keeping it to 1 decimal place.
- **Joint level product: 36.1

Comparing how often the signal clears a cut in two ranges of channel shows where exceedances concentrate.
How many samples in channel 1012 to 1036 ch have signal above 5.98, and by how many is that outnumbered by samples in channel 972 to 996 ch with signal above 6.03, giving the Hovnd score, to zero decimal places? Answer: -6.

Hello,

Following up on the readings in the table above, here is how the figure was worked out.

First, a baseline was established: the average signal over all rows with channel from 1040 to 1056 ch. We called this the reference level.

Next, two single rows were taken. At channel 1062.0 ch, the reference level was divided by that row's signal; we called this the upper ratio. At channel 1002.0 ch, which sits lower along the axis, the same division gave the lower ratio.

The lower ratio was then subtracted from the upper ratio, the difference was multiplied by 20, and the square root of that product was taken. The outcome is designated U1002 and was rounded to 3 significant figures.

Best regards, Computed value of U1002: 0.440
